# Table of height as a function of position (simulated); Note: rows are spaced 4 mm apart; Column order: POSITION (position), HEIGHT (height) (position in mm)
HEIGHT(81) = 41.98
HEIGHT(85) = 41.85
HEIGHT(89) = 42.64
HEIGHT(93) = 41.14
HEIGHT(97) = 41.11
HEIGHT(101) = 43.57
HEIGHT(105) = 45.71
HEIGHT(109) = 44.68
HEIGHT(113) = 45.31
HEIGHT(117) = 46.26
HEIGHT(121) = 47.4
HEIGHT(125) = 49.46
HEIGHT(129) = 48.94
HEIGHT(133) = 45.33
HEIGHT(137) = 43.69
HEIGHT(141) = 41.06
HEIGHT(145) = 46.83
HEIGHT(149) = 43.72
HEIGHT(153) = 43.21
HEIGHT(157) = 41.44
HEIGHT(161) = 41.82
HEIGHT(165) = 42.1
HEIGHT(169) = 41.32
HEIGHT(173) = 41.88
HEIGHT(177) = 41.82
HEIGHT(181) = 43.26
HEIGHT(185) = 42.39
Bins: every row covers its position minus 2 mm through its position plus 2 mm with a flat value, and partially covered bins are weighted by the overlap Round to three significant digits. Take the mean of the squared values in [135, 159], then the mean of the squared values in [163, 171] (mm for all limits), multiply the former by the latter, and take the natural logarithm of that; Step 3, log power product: 15.0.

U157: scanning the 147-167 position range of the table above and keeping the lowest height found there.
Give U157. 41.44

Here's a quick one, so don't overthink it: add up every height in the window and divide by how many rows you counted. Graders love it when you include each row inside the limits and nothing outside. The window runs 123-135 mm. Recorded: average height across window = 48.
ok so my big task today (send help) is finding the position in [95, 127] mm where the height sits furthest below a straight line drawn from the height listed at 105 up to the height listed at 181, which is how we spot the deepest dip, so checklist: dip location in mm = 97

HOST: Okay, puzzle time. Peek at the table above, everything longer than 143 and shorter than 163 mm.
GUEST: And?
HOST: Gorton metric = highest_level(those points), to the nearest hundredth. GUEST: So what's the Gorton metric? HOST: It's 46.83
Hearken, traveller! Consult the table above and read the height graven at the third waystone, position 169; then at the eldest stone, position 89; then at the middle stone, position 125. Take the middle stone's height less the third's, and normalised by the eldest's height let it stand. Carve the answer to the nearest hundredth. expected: 0.19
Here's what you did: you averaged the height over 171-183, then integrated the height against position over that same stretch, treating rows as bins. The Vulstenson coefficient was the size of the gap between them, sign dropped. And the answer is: 466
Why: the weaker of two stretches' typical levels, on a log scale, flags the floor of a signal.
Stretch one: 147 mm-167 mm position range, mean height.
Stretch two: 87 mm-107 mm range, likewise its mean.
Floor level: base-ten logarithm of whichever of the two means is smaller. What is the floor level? 1.628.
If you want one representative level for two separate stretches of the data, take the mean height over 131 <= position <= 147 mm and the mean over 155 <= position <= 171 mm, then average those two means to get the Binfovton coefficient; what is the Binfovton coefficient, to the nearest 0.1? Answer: 42.9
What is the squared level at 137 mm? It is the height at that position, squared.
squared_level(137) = 1909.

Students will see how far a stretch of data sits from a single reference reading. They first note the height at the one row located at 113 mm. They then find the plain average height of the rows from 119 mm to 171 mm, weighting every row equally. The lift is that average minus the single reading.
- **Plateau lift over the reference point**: -1.0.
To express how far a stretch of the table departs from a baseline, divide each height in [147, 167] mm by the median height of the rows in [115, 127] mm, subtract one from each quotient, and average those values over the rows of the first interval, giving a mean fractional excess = -0.10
